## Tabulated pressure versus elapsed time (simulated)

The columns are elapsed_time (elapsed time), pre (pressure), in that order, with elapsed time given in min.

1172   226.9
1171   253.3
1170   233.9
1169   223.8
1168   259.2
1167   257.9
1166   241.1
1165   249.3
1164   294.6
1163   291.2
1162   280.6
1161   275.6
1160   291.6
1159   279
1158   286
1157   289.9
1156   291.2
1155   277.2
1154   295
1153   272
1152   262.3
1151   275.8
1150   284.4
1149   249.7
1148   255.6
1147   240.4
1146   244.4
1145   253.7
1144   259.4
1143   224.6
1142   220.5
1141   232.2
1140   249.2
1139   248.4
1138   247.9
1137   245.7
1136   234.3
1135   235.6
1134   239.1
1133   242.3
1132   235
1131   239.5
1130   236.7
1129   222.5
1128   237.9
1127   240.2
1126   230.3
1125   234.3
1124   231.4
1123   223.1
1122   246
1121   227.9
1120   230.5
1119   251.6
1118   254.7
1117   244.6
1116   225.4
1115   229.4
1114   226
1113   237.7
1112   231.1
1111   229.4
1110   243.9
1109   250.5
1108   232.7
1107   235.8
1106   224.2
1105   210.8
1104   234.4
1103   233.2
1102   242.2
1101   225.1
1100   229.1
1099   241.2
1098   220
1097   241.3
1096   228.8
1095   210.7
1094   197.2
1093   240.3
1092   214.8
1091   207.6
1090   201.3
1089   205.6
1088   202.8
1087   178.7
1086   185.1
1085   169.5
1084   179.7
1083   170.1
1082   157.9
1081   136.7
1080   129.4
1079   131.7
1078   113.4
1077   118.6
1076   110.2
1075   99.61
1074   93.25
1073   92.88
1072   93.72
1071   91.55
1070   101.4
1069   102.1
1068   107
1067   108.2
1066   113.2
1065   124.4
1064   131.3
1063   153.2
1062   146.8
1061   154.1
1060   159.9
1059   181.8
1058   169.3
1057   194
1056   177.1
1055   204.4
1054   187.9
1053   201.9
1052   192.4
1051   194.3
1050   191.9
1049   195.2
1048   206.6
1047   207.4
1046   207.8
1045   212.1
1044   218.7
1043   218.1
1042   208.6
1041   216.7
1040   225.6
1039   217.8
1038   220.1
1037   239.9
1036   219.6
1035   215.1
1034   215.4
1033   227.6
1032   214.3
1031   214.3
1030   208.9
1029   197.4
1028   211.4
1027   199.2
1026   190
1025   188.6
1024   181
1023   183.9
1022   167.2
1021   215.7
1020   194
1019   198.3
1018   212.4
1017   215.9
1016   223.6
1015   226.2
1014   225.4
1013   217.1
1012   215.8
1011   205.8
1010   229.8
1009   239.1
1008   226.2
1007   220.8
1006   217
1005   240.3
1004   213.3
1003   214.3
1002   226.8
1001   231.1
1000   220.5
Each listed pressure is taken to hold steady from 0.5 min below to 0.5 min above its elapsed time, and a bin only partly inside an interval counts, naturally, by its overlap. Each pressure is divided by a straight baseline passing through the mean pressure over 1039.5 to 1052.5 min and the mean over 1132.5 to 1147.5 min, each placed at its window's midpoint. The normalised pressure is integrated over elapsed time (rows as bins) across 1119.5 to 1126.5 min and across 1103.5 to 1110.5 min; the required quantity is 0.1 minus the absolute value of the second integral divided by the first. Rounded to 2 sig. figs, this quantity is -0.93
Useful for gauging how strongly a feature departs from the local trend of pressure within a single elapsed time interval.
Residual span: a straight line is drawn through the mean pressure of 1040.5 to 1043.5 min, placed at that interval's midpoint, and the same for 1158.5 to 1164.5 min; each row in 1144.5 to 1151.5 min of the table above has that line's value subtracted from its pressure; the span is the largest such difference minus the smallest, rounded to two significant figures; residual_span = 42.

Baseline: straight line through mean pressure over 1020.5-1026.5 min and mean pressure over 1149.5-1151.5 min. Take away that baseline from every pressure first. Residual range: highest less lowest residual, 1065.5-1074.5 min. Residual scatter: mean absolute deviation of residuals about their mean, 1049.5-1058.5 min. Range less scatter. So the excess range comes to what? 17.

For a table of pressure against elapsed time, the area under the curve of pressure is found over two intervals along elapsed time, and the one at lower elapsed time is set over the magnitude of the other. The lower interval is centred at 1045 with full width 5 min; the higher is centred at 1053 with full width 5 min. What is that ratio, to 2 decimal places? 1.08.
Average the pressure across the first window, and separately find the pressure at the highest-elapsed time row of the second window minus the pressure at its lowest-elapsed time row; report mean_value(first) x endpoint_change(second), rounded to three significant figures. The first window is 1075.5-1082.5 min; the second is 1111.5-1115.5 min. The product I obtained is -218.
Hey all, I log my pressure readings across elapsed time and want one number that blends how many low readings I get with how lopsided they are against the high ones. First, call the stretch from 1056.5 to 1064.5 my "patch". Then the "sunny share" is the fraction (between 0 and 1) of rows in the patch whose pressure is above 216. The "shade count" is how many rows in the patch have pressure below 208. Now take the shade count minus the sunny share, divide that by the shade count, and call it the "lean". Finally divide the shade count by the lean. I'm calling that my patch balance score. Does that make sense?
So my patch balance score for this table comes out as 8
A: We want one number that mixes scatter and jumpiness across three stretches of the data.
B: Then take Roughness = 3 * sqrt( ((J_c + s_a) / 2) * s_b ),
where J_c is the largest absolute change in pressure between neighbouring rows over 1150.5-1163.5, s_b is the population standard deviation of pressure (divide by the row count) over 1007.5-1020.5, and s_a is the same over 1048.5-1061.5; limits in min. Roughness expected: 45.8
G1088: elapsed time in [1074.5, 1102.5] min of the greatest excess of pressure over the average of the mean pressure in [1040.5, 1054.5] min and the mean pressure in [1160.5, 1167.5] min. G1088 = 1102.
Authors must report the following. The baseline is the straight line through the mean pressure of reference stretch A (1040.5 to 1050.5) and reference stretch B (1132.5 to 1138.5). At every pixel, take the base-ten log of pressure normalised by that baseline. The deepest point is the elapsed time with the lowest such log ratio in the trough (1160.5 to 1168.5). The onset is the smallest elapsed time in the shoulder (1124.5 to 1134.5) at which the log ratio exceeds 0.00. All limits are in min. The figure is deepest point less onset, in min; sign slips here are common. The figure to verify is 39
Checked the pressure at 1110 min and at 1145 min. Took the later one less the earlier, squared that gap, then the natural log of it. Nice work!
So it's 4.6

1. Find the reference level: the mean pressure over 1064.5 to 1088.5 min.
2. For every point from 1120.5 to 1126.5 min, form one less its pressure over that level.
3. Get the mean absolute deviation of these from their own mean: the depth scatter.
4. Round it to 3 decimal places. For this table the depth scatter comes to 0.041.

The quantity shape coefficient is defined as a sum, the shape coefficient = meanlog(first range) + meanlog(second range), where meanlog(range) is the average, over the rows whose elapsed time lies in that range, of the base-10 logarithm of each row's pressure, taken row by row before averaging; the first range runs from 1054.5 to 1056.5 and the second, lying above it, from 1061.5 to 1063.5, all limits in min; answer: 4.46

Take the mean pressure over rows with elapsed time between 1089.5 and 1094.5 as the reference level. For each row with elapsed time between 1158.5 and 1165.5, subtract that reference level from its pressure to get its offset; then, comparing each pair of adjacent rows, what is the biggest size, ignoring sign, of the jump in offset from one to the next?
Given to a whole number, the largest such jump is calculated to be 45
